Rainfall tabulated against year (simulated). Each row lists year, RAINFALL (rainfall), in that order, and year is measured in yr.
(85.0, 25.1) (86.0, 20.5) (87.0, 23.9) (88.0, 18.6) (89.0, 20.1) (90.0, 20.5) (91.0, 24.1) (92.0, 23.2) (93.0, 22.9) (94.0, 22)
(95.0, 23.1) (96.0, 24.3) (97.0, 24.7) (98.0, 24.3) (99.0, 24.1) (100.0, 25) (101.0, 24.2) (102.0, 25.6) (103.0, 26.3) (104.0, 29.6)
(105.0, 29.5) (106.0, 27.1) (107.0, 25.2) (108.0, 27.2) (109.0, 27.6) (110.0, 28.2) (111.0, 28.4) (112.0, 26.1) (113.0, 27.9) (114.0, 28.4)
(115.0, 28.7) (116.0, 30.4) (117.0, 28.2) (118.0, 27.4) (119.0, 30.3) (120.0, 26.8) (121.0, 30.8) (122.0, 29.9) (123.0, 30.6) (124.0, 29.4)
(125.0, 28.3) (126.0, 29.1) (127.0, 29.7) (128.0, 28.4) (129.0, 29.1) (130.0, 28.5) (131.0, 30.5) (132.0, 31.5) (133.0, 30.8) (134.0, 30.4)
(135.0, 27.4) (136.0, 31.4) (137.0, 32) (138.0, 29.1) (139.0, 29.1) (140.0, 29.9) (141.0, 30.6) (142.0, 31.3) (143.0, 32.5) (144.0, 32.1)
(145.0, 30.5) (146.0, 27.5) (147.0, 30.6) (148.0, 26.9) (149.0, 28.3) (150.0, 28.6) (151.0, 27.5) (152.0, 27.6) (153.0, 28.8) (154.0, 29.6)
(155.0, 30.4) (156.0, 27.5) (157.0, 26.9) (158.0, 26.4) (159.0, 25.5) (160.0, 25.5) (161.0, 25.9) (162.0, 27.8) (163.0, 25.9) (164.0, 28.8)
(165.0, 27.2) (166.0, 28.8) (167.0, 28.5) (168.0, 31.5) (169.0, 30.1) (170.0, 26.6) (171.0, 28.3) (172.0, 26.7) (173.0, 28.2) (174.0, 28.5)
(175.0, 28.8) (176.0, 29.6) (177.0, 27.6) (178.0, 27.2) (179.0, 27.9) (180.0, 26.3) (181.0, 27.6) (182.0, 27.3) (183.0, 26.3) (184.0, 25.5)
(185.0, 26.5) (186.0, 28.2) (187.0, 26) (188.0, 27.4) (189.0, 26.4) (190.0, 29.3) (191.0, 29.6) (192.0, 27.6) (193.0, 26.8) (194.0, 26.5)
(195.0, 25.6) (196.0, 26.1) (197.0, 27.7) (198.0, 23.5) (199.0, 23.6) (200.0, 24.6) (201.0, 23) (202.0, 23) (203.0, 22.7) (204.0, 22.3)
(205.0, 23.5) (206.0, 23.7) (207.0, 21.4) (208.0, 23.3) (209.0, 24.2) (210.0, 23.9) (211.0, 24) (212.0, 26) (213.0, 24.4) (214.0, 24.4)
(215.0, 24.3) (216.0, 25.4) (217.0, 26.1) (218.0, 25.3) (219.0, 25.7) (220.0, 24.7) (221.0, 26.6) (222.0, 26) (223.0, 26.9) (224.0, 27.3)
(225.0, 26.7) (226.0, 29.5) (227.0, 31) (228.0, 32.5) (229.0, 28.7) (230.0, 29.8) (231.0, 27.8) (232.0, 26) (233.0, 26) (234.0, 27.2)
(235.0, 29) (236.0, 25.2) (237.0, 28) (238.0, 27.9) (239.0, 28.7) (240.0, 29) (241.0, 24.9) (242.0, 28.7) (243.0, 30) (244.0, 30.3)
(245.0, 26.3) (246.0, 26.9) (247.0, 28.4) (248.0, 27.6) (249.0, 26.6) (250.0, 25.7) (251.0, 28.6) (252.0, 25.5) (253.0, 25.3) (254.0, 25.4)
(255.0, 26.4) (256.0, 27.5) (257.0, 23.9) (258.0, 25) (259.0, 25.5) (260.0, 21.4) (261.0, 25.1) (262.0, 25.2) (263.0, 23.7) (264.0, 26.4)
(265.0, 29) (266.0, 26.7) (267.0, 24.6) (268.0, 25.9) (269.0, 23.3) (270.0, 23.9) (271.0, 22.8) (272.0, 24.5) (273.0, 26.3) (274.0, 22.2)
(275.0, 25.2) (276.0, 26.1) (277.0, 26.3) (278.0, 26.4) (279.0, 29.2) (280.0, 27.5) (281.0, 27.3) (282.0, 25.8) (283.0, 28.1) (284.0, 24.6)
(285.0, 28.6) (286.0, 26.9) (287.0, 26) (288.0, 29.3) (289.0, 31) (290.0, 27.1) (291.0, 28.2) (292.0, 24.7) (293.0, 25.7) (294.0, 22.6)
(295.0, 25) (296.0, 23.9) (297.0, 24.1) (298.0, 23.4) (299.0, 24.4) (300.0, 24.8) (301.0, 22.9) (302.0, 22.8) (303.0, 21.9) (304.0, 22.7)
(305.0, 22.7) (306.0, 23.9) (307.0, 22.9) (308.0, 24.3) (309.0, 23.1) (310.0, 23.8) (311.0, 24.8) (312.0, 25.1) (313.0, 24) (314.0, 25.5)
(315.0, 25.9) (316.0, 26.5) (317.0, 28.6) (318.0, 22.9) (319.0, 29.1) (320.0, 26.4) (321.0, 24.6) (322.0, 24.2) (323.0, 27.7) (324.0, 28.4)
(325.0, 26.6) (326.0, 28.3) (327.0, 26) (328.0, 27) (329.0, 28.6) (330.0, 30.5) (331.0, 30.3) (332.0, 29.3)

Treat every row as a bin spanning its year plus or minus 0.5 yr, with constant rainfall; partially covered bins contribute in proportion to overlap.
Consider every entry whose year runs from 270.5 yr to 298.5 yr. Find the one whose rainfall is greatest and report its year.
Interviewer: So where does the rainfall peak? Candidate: 289.0 yr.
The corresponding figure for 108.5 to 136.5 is 132.0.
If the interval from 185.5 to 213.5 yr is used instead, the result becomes 191.0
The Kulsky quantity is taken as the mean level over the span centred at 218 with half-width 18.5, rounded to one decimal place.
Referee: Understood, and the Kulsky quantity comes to 25.7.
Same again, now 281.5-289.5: 27.5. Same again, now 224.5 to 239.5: 28.3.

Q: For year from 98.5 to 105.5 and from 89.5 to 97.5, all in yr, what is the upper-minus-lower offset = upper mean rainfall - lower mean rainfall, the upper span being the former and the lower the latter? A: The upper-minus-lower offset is 3.2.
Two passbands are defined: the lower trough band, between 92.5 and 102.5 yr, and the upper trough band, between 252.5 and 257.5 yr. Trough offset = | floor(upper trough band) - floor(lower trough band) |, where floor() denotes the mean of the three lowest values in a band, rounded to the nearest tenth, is 2.2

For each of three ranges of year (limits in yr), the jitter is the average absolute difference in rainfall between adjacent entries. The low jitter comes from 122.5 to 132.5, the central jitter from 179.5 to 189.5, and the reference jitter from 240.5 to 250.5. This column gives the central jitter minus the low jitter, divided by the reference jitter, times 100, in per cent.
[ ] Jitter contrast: 10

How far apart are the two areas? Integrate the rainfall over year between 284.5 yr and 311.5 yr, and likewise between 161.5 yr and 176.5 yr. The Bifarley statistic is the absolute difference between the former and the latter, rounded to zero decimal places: 246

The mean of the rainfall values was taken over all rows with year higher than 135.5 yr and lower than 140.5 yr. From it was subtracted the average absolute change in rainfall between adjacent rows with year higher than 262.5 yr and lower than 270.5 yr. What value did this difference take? 28.3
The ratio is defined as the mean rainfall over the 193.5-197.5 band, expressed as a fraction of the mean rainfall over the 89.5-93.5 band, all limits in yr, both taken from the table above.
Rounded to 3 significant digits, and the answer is 1.17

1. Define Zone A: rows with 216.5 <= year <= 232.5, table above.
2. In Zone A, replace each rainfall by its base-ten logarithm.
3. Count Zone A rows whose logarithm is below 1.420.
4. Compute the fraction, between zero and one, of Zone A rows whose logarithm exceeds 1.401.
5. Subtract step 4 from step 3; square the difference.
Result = 26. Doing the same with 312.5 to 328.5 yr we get 39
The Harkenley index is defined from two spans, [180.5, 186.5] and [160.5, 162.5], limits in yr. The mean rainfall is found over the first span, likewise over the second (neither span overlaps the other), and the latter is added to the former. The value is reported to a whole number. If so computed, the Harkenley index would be 54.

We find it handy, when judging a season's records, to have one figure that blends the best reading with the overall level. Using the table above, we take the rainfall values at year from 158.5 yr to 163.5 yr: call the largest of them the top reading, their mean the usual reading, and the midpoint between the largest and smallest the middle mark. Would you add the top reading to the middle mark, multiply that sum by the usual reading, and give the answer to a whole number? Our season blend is 1422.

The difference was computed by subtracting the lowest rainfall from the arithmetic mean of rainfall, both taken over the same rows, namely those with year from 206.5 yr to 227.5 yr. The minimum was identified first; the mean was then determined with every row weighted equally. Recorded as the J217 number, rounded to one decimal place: 4.2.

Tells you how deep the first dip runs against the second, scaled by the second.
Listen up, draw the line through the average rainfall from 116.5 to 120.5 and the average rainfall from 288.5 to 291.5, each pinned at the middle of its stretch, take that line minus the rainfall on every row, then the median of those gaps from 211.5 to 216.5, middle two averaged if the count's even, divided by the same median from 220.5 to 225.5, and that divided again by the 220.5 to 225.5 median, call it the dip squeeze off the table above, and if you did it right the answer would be 1.2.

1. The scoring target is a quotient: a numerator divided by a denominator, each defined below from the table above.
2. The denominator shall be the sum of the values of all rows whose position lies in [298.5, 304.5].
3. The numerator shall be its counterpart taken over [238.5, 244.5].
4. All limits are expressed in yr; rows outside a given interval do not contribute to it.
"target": 1.2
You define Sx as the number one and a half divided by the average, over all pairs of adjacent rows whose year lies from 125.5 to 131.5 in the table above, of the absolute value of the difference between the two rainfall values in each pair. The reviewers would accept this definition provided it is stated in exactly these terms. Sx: 1.4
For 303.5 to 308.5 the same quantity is 1.7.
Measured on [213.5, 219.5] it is 2.4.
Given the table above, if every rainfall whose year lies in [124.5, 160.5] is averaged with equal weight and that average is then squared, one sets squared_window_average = 850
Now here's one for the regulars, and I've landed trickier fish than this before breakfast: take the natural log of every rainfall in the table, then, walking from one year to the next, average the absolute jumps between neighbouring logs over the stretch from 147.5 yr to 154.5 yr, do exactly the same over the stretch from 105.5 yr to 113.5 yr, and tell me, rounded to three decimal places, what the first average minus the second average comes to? -0.020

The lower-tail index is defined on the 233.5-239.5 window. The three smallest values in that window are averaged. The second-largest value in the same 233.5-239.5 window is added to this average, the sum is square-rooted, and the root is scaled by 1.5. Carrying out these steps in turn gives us 11.17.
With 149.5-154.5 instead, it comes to 11.29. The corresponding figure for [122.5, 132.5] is 11.52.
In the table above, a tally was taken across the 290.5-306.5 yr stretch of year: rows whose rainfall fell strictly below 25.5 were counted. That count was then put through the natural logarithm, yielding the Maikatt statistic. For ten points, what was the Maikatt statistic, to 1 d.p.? 2.6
